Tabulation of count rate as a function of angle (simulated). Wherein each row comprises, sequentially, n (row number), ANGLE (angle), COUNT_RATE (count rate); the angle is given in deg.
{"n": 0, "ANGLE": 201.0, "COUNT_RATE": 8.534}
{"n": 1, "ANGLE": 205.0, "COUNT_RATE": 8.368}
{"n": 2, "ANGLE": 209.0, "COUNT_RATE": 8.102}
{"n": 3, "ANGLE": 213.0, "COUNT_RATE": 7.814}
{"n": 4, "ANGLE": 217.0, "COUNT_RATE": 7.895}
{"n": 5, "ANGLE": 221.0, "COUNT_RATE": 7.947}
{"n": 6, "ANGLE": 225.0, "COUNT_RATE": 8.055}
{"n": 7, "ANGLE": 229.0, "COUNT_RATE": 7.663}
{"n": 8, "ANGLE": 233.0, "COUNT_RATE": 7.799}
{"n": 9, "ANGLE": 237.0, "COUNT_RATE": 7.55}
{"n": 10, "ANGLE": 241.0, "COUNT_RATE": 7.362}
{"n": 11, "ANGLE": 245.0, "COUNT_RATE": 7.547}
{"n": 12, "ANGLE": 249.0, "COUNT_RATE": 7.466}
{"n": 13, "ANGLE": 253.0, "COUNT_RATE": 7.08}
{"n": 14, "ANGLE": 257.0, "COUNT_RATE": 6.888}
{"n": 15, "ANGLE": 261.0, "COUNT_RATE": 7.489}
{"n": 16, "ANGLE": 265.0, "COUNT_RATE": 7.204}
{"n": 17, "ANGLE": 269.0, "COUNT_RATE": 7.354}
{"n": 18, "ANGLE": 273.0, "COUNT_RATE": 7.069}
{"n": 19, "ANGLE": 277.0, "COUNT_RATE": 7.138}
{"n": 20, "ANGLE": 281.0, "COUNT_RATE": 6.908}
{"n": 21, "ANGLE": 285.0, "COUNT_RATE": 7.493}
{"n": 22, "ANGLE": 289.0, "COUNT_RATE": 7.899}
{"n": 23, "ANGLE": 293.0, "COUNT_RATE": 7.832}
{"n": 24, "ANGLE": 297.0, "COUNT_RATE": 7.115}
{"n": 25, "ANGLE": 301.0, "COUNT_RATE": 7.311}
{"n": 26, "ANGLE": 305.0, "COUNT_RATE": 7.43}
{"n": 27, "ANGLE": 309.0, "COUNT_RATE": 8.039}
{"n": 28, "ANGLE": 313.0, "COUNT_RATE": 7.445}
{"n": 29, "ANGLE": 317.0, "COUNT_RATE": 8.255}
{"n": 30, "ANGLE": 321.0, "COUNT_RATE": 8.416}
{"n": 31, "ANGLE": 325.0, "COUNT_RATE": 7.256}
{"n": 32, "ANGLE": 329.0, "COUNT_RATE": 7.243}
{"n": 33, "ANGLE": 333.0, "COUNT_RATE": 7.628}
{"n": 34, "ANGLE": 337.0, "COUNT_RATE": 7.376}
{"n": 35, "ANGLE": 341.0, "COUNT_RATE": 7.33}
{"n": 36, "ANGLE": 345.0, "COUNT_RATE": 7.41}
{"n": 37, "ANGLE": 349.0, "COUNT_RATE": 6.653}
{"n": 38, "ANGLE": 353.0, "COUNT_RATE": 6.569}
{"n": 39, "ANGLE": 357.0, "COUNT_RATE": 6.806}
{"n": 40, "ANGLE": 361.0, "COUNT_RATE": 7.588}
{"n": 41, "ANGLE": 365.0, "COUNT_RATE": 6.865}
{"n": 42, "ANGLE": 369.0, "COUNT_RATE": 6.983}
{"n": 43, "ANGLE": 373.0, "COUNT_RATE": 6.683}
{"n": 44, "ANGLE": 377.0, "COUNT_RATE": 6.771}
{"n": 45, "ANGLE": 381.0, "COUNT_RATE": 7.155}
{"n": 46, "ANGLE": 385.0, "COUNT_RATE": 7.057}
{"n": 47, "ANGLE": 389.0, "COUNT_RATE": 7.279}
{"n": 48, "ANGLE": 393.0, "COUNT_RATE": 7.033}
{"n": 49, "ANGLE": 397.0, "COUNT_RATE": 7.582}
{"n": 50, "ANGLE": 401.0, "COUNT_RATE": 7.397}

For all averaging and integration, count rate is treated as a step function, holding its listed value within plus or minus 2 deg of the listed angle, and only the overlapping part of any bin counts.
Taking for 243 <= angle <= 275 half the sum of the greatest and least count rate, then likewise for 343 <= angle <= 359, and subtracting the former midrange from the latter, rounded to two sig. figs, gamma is -0.23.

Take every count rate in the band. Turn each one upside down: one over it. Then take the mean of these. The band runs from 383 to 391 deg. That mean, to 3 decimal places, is 0.140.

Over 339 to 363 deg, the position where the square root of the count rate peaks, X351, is 361.0 deg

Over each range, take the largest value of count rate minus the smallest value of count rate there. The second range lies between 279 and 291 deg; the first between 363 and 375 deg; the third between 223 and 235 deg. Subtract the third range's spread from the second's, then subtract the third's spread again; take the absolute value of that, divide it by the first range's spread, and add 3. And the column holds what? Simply 3.7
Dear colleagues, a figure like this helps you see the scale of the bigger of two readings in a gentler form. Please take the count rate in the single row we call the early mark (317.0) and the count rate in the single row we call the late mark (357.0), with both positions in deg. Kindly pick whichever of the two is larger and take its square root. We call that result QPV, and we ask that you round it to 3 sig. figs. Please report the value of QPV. 2.87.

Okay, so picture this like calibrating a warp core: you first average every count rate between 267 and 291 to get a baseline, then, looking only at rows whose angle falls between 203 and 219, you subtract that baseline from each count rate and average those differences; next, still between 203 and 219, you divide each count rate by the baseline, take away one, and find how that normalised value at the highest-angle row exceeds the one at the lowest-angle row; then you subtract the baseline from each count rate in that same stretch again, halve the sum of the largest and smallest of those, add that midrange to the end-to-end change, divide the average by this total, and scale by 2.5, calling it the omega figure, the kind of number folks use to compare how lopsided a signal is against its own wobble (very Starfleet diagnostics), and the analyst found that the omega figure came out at 2.6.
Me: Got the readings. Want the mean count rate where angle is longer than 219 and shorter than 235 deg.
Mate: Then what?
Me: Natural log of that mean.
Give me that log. 2.06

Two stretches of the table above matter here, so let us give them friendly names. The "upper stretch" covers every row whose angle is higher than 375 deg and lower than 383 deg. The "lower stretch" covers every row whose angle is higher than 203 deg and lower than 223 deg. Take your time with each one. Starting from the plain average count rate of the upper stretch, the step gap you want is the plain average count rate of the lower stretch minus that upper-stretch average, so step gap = 1.06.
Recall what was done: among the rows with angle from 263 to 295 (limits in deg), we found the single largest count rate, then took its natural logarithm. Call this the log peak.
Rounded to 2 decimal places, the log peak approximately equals 2.07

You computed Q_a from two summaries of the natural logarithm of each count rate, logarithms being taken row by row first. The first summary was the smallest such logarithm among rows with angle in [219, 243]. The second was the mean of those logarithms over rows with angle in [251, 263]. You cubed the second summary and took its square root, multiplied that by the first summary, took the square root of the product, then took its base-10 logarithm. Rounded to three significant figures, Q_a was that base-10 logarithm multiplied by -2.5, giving -0.926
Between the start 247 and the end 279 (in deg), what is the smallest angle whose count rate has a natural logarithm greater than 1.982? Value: 249.0 deg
